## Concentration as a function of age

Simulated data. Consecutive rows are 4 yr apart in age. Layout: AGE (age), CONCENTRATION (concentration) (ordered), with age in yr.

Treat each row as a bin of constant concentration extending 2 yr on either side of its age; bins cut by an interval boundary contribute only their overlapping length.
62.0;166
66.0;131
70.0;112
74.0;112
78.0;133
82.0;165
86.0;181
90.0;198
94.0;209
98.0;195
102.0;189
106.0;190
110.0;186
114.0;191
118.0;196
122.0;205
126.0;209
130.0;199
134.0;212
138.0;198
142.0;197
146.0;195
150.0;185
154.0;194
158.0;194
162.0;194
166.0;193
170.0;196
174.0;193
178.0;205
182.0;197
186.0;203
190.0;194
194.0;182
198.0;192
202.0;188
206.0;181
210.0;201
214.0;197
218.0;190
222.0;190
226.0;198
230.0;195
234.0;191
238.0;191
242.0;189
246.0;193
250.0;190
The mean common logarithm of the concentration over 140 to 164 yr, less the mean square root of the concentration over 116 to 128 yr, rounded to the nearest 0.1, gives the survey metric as -12.0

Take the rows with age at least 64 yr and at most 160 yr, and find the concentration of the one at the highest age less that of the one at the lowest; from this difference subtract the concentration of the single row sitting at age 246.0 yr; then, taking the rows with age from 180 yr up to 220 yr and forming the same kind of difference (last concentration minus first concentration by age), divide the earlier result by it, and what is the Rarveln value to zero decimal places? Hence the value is 19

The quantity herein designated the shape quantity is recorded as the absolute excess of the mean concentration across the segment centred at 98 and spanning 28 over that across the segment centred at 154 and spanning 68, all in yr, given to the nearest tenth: 5.6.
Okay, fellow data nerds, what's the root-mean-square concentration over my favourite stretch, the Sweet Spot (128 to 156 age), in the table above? 197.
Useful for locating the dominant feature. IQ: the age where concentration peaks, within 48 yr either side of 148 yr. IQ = 134.0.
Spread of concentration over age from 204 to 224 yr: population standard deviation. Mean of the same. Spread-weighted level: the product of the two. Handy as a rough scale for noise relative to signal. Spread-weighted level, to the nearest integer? 1314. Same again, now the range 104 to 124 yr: 1264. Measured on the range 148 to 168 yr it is 676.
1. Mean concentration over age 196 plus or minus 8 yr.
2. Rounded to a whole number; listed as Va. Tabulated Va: 189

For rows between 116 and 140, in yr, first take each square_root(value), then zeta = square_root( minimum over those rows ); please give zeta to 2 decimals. 3.74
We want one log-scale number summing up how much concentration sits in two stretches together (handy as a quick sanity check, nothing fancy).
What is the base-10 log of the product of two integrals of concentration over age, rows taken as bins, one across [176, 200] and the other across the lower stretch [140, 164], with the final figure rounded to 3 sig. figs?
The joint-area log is 7.34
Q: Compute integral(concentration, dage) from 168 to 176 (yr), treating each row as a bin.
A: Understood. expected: 1556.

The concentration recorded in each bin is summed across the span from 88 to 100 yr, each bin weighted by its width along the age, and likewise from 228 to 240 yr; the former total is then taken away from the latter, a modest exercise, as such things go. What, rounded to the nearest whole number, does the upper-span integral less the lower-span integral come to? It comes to -100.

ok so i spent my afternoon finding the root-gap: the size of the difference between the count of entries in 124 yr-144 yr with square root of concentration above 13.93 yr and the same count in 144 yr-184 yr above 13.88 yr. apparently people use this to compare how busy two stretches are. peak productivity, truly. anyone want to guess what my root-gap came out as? 4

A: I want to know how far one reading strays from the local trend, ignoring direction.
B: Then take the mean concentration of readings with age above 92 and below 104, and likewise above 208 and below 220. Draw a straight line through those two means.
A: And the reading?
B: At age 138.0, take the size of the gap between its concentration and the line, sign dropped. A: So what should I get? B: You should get 0.9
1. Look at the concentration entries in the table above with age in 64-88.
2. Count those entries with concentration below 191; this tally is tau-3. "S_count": 6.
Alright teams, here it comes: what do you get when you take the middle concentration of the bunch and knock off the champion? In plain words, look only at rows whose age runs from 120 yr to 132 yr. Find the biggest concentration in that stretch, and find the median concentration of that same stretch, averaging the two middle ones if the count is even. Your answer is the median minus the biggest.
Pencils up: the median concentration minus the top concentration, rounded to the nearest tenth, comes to -4.0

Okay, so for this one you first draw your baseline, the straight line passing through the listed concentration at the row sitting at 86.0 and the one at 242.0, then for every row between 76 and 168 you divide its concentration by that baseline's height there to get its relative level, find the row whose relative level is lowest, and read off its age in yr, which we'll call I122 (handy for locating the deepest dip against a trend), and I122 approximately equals 78.0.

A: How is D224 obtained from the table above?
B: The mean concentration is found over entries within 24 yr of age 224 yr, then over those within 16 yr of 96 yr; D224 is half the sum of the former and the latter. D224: 191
